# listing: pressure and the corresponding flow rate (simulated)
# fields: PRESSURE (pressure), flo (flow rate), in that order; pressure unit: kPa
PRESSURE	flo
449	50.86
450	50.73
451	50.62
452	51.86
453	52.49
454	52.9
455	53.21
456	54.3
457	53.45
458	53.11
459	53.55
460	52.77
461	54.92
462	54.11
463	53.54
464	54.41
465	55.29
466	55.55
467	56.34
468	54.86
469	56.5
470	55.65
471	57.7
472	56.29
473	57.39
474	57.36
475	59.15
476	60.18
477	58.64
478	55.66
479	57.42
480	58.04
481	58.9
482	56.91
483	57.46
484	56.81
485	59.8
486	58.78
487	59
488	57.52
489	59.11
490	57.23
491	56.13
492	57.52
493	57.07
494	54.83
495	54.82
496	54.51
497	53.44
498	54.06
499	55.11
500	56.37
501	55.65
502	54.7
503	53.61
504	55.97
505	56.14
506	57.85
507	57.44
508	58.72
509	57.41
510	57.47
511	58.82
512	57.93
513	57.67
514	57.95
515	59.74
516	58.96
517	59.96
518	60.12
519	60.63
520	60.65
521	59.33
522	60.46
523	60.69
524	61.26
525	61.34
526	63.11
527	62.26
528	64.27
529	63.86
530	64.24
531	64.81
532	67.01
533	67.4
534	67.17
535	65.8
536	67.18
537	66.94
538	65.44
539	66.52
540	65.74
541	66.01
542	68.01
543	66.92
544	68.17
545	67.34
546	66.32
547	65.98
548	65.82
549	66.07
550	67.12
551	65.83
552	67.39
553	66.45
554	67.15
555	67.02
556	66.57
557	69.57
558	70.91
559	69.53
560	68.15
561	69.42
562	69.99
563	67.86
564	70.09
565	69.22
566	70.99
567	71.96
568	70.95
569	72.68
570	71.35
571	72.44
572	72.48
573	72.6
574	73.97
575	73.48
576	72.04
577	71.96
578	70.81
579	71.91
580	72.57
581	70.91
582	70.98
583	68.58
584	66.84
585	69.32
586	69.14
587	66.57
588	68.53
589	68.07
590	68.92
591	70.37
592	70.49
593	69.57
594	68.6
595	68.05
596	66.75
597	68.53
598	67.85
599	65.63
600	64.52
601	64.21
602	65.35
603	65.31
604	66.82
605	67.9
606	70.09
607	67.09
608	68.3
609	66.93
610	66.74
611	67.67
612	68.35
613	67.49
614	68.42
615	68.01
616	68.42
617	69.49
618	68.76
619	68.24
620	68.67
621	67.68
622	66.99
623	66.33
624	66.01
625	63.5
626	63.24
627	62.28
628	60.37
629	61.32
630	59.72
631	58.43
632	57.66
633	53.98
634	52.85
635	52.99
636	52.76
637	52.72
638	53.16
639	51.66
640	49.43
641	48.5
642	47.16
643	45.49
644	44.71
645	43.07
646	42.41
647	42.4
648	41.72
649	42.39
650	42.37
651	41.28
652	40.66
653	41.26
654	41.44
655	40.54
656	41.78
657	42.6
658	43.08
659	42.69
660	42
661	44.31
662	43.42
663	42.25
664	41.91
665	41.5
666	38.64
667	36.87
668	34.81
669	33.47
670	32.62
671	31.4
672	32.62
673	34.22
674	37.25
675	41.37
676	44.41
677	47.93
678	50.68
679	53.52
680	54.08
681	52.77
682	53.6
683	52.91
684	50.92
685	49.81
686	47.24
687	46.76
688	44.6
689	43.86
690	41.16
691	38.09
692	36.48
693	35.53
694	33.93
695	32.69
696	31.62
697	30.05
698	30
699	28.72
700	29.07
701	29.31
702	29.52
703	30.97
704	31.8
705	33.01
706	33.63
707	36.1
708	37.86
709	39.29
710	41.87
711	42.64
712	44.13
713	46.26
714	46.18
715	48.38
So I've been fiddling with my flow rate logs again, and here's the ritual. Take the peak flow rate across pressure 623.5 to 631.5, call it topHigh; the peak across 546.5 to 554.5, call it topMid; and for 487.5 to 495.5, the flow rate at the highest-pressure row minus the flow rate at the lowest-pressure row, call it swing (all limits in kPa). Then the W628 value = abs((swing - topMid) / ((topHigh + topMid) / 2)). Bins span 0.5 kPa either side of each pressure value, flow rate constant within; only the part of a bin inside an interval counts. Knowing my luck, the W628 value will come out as 1.05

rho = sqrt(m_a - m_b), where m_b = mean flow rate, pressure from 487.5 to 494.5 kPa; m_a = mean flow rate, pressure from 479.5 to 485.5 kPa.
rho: 1.0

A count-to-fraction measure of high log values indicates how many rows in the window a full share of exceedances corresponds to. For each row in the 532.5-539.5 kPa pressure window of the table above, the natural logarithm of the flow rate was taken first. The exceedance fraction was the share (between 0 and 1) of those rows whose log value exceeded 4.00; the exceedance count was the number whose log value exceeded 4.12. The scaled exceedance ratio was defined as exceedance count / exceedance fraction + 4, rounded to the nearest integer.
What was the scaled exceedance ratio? 11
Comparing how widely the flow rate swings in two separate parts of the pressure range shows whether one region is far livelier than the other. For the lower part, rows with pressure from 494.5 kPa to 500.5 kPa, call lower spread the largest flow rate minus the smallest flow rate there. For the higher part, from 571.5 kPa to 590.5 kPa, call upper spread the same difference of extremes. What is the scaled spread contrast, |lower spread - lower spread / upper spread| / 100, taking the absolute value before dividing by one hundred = 0.025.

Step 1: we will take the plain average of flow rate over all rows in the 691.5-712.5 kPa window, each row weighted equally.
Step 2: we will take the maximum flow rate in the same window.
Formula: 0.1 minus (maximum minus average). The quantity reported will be -10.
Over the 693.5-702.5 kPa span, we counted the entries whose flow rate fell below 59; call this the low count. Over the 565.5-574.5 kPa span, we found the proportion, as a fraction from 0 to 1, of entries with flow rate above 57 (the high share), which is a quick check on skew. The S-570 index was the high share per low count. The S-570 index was 0.11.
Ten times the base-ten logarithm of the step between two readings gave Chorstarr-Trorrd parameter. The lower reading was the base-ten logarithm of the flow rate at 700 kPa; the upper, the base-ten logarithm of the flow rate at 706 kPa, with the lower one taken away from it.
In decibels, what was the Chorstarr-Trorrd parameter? -12.0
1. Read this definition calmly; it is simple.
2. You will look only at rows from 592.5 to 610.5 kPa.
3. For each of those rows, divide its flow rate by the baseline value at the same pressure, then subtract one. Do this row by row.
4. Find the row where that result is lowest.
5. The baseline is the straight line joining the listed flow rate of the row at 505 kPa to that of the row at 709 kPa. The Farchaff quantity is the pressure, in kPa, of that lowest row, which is 601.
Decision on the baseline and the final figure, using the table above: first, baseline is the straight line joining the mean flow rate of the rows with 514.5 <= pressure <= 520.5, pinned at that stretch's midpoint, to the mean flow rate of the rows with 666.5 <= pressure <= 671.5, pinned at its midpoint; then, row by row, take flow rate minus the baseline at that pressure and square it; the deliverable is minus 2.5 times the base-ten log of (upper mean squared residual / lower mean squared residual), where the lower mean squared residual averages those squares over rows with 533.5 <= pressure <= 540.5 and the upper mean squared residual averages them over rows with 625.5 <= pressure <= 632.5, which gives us -1.5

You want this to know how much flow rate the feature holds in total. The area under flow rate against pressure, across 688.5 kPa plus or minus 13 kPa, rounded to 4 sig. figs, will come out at 1090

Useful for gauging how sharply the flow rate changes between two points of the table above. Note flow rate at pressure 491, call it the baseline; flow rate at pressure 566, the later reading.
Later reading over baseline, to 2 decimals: 1.26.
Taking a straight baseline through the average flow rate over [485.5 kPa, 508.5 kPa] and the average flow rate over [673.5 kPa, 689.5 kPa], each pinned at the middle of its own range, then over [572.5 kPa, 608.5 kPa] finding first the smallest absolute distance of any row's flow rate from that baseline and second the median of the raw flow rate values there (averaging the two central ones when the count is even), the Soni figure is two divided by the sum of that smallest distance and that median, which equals 0.0247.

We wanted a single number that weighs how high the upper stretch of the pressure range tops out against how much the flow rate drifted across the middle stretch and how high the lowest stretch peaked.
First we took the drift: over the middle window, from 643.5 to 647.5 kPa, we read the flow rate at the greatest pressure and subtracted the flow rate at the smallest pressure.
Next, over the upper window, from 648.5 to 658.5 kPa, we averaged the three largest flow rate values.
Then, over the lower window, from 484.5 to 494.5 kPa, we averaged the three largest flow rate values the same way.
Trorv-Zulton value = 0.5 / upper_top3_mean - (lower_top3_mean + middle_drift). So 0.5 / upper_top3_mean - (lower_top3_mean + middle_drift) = -57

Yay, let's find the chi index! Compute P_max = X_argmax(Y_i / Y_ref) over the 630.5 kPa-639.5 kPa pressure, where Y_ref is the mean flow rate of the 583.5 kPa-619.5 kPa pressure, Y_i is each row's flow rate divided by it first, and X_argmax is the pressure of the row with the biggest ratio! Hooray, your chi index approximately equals 631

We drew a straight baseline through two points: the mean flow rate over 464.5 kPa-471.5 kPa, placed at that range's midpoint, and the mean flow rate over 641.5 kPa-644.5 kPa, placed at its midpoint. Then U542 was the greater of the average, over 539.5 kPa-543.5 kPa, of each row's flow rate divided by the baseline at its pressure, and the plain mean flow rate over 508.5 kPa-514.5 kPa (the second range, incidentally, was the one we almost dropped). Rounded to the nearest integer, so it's 58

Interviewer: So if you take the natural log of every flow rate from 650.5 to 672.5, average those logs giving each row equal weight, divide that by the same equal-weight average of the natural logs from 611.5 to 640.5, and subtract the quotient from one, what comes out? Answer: 0.11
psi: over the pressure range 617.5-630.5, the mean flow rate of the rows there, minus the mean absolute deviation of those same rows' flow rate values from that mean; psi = 62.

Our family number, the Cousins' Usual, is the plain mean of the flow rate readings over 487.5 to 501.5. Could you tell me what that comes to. 56.0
